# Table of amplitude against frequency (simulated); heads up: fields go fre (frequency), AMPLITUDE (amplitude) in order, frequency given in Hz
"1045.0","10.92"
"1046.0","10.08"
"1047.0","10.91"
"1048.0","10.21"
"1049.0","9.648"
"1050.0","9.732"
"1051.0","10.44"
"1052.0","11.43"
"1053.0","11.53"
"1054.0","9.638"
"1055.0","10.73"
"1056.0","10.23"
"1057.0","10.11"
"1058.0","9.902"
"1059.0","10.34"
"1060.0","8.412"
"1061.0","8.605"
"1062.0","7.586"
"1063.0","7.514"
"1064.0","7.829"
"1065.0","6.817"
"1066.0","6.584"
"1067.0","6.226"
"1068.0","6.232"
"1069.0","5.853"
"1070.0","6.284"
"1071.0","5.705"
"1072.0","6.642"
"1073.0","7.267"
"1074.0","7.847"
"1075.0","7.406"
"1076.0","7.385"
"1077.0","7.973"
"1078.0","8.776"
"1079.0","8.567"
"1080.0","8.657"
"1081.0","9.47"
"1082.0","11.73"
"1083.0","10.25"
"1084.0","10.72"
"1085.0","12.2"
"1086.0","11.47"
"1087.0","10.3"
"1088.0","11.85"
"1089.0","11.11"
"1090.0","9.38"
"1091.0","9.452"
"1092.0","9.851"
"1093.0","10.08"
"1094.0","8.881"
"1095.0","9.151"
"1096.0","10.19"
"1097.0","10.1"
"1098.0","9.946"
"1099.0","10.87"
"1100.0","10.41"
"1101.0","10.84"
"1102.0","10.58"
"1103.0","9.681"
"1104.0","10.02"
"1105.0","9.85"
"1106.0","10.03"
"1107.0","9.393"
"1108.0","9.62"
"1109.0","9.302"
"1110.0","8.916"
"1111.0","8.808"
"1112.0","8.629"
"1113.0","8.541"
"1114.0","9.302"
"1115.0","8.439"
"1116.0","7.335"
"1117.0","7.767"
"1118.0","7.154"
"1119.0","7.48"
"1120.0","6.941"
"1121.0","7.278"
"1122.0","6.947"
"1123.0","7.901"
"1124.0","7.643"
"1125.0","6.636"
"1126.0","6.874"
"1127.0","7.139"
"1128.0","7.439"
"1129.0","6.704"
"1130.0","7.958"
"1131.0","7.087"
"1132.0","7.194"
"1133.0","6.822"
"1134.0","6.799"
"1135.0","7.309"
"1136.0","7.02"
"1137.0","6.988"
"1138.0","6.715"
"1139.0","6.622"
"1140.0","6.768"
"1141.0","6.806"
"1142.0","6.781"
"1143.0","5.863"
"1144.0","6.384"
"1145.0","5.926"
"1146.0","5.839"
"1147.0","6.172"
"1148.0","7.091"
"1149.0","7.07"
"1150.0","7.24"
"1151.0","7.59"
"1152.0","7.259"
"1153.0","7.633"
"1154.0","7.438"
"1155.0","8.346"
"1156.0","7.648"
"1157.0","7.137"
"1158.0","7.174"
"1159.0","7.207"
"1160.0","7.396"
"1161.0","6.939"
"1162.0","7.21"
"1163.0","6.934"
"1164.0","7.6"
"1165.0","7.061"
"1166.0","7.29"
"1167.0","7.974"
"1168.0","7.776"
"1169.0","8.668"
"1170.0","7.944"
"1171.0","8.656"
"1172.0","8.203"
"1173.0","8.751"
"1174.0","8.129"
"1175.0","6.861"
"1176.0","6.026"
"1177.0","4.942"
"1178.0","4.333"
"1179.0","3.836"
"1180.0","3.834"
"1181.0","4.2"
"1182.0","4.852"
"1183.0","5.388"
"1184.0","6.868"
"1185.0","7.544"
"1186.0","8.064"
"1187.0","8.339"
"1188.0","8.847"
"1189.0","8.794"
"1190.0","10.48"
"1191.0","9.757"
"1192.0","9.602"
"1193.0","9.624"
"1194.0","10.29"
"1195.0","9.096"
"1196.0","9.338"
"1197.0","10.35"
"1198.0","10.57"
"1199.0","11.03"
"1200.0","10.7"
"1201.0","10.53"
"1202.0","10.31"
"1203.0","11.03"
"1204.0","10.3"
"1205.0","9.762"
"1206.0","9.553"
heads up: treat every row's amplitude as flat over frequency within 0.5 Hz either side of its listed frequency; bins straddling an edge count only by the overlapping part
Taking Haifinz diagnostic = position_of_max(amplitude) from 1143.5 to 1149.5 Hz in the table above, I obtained 1148.0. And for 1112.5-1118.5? 1114.0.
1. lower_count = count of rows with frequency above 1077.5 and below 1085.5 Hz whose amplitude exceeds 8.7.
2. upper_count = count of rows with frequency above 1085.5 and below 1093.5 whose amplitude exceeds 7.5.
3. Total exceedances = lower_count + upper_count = 14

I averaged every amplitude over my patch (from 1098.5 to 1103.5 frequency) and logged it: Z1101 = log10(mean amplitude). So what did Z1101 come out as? 1.02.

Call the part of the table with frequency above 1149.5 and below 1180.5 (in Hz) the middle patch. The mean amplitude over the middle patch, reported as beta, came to 7.1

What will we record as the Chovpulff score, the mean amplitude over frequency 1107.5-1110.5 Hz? 9.3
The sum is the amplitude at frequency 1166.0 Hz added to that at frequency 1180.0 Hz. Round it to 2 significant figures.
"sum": 11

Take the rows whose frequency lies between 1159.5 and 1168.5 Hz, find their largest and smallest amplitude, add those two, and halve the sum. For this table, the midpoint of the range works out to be 7.5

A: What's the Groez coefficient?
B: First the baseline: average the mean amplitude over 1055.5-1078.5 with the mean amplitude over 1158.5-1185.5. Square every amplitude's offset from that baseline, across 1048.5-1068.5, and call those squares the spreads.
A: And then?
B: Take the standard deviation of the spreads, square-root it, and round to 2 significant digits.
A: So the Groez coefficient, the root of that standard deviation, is 2.4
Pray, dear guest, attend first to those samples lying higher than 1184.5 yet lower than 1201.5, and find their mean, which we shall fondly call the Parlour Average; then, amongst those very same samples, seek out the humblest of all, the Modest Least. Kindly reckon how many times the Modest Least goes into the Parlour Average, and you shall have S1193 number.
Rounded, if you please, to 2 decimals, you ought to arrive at 1.27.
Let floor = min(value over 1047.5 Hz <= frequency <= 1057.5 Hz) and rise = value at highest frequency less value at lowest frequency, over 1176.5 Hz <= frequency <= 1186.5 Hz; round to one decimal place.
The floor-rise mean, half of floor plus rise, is 6.4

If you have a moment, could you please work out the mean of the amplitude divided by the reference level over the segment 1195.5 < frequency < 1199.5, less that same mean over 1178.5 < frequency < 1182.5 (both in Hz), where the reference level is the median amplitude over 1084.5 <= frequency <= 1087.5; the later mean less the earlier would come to 0.54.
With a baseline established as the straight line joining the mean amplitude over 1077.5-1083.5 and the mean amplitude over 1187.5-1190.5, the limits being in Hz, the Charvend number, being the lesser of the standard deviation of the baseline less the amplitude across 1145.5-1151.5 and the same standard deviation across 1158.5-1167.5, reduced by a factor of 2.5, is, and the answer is 0.13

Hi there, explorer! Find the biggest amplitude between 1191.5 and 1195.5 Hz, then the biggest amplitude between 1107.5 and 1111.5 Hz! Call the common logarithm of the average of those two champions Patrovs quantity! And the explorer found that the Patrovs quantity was 0.998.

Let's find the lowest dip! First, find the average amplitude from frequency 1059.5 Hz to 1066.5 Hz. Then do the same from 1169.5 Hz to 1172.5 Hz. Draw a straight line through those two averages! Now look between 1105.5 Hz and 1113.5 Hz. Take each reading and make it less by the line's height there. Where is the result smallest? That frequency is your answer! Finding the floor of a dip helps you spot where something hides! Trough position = 1113.0 Hz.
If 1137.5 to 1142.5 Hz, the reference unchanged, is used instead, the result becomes 1139.0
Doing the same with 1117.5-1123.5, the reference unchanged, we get 1122.0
